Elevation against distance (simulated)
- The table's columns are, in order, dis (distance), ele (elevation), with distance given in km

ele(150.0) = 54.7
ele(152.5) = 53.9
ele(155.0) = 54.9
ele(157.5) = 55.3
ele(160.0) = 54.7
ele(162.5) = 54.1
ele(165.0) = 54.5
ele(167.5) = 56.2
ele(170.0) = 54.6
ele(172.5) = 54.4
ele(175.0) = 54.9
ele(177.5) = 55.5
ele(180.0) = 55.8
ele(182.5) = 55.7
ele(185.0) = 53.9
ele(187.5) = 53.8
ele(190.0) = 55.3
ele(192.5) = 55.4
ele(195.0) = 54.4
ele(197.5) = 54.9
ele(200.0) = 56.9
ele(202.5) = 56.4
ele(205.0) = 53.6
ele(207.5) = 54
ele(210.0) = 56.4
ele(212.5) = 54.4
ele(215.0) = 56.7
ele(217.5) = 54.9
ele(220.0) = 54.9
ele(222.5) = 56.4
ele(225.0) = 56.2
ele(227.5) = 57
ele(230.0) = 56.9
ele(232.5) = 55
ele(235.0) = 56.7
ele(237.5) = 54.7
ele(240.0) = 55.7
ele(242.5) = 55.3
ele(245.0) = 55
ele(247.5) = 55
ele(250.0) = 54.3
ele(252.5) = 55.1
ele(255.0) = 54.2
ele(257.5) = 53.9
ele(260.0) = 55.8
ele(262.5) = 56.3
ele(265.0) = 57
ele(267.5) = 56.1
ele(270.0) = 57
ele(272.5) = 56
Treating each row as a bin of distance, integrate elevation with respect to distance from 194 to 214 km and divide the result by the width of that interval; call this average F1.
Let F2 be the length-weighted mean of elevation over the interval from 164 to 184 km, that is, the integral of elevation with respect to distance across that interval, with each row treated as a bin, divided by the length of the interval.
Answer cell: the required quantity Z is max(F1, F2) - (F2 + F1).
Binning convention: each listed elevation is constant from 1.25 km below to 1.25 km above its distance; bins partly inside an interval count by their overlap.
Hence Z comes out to -55.2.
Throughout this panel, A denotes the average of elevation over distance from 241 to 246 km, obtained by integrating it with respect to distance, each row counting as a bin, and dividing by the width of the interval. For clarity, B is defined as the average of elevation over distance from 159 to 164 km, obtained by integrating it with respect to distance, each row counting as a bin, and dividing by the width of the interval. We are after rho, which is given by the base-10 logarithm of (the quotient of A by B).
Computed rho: 0.006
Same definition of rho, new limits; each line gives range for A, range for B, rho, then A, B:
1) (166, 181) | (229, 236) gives -0.007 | 55.2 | 56.2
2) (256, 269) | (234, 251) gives 0.005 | 55.8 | 55.2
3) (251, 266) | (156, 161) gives 0.003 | 55.3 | 55.0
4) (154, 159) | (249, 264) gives 0.001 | 55.1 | 55.0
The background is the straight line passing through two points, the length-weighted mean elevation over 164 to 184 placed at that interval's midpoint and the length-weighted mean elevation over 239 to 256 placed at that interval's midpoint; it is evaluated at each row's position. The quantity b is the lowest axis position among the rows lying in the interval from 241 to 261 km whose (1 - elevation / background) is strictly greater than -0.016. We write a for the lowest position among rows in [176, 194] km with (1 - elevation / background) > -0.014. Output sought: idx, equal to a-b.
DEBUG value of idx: -65.0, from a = 177.5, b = 242.5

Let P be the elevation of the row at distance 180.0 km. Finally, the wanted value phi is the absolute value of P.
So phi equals 55.8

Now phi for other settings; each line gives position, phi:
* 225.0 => 56.2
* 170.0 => 54.6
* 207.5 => 54.0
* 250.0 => 54.3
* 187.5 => 53.8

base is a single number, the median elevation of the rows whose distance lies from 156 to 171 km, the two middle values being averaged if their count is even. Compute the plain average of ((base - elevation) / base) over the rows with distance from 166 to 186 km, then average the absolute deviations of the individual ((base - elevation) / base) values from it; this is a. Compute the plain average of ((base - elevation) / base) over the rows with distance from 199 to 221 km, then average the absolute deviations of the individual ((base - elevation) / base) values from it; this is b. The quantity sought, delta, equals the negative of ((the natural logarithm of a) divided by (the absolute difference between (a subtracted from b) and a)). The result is 985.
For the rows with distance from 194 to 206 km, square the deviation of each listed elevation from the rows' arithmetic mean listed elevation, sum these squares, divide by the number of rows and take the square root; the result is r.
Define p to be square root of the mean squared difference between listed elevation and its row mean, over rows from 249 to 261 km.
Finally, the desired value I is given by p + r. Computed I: 1.93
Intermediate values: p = 0.69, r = 1.23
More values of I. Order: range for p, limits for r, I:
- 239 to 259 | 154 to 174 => 1.19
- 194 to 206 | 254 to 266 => 2.43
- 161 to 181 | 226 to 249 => 1.57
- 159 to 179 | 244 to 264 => 1.40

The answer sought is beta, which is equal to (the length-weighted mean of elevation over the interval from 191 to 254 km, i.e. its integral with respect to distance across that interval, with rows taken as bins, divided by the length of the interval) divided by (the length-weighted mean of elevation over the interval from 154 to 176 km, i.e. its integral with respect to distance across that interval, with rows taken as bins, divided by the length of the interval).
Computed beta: 1.011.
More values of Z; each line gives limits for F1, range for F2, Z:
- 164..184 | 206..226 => -55.2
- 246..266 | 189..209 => -55.1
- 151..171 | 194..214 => -54.8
